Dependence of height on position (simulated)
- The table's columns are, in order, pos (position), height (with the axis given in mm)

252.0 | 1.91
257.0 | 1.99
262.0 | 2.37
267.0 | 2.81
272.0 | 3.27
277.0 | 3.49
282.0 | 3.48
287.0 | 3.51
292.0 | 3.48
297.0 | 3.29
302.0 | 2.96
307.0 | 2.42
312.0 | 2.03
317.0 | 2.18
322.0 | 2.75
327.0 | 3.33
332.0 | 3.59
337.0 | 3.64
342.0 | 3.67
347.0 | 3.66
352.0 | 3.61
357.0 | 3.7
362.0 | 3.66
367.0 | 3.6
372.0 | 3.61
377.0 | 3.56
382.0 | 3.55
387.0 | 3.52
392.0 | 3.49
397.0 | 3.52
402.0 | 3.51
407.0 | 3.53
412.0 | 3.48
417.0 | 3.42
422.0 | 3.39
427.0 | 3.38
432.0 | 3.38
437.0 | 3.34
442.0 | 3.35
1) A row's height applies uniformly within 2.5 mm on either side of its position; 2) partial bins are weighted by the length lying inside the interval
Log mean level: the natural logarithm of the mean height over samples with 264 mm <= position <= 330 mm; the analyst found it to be 1.10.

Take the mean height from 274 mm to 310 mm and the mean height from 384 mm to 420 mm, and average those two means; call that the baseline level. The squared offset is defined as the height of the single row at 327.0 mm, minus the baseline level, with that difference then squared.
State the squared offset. 0.00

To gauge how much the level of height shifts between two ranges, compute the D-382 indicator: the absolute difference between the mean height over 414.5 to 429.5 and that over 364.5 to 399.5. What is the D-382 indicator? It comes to 0.15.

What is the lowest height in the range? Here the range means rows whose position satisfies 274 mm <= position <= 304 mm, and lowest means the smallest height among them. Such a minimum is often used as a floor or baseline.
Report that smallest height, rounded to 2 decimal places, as 2.96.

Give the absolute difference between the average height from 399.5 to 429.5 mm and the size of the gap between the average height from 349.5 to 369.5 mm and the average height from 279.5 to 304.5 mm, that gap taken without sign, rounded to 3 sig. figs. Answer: 3.15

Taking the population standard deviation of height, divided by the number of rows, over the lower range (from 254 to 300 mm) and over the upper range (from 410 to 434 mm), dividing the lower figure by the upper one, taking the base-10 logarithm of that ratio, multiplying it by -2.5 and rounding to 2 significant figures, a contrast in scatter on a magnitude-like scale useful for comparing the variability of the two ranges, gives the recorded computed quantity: -2.9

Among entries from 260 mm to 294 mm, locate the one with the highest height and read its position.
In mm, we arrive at 287.0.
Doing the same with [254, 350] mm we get 342.0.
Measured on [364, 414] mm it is 372.0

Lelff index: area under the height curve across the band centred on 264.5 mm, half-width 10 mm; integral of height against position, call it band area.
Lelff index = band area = 52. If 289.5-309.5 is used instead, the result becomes 61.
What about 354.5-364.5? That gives 37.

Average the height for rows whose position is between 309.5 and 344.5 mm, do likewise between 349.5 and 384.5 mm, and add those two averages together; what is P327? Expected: 6.64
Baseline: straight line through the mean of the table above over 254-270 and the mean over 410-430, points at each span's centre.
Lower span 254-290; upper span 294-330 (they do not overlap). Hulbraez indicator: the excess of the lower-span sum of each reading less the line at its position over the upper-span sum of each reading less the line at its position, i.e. 3.8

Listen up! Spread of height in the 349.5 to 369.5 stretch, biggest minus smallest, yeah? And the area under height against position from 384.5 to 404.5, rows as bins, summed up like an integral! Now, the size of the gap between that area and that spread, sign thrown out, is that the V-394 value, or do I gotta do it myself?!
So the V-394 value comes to 70.1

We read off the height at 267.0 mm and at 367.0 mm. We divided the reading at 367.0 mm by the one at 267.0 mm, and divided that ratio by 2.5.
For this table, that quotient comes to 0.51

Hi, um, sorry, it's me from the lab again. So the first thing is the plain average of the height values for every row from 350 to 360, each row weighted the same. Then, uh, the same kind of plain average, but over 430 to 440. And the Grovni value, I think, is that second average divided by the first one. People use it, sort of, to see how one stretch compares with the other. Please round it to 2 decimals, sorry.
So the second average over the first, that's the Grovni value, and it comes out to 0.92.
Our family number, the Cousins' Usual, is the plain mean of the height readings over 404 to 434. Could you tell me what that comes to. 3.43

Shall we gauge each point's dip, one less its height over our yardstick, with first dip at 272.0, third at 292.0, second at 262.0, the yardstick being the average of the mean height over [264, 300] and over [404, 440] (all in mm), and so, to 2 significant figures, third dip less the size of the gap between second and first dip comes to -0.30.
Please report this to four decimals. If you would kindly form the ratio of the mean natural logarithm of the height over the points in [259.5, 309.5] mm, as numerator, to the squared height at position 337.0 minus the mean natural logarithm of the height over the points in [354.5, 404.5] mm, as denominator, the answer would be 0.0939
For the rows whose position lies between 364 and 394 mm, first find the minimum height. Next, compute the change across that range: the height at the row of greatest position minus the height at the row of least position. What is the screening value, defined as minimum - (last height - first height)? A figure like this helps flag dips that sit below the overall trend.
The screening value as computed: 3.60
